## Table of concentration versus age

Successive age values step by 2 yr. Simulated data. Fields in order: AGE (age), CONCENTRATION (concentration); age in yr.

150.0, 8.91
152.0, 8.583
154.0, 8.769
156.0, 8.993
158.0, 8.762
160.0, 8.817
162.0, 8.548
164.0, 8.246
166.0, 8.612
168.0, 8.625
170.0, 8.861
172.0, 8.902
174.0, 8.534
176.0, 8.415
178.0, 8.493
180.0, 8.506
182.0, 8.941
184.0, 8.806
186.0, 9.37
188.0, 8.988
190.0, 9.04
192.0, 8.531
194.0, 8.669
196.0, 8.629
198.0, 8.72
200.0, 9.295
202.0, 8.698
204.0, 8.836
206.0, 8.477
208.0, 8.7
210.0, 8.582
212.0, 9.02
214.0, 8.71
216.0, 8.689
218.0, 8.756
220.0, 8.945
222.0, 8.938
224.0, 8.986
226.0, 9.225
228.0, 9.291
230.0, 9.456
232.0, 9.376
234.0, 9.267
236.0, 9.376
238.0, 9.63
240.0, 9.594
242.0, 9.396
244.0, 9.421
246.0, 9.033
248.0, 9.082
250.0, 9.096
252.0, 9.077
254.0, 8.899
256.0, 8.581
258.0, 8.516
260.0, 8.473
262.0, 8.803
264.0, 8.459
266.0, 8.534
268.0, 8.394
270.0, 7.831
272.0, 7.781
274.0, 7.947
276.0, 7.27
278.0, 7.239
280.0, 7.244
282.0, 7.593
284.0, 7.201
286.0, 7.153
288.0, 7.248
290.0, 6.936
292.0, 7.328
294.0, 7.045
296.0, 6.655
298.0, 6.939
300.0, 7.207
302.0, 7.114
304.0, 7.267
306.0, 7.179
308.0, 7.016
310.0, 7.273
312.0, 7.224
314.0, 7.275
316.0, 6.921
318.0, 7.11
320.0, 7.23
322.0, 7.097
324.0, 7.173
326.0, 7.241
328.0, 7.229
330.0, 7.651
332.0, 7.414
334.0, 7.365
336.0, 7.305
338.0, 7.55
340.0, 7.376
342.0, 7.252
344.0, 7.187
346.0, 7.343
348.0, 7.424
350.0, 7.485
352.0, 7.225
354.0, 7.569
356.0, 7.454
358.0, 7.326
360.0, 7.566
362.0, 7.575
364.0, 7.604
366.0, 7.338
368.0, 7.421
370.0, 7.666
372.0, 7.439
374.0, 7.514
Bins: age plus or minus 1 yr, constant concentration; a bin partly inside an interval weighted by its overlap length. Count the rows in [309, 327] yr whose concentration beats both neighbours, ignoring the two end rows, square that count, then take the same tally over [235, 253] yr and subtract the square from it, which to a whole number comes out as -1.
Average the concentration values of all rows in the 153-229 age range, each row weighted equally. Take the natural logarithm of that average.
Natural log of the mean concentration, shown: 2.17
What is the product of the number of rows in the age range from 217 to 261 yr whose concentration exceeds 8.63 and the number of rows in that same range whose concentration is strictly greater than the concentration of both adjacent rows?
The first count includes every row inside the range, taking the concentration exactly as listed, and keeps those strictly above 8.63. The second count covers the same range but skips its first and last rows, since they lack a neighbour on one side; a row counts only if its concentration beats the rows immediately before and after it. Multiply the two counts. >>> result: 95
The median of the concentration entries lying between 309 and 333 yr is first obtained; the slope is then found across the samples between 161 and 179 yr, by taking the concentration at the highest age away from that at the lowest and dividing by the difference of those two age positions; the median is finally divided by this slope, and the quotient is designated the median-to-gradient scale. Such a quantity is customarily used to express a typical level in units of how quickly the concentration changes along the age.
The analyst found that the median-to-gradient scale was -2103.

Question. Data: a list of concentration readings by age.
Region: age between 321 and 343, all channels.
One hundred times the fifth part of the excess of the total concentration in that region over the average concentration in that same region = 1466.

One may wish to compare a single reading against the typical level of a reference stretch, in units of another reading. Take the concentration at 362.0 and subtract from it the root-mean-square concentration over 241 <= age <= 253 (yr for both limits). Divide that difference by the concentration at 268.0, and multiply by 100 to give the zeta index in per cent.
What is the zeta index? -19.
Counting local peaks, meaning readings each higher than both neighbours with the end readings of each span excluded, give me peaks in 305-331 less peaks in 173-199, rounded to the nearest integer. 0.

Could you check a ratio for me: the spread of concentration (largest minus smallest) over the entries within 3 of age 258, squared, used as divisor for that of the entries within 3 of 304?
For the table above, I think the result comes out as 13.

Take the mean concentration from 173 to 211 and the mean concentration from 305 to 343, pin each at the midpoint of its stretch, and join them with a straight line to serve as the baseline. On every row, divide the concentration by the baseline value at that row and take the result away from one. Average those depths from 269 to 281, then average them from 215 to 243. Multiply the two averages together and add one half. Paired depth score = 0.496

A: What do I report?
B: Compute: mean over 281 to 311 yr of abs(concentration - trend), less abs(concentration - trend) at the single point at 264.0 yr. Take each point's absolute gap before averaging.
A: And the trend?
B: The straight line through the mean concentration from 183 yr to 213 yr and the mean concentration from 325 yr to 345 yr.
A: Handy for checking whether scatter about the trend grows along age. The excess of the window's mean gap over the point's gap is 0.29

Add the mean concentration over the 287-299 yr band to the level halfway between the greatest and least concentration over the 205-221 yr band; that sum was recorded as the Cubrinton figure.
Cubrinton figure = 15.77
